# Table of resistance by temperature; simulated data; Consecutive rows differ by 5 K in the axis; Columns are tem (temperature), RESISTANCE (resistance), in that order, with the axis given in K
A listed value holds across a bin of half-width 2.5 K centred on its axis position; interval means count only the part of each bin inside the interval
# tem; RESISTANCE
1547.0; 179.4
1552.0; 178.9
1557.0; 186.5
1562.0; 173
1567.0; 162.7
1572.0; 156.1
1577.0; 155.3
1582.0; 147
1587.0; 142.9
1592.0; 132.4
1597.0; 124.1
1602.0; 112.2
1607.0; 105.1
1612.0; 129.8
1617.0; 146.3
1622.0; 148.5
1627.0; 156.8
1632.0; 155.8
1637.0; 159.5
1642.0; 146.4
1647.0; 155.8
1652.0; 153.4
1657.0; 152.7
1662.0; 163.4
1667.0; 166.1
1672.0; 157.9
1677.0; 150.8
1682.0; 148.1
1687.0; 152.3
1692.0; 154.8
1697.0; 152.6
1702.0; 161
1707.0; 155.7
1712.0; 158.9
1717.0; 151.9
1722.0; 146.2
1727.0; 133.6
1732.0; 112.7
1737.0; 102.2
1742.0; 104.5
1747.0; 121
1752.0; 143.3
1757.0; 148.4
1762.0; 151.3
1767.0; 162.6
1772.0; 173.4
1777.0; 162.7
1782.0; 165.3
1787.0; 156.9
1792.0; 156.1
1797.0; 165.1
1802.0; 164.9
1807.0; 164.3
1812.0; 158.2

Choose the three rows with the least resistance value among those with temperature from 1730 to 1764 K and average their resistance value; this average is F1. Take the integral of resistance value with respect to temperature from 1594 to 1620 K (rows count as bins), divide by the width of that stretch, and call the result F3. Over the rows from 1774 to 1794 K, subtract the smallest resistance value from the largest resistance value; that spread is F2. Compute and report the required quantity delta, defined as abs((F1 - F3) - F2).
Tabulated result 27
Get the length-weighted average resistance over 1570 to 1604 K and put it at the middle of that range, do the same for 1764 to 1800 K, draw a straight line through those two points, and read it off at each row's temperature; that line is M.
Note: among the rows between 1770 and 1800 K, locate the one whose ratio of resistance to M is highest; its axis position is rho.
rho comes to 1772.0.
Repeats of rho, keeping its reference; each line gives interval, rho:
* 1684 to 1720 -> 1702.0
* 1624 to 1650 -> 1637.0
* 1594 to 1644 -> 1637.0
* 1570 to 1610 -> 1572.0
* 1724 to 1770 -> 1767.0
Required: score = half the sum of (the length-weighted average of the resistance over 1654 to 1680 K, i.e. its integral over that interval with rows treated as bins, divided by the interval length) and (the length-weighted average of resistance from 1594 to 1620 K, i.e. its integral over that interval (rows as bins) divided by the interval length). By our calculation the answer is 141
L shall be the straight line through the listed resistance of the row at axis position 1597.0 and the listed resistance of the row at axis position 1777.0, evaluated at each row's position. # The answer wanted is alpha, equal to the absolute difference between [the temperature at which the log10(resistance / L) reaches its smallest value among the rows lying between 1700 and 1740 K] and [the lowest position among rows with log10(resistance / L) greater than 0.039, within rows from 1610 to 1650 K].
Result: 120 K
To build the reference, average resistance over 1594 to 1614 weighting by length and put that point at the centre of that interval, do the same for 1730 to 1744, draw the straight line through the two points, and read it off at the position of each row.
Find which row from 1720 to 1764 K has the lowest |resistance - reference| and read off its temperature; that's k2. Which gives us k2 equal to 1742.0 K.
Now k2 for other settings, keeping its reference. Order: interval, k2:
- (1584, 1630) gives 1597.0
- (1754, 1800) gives 1757.0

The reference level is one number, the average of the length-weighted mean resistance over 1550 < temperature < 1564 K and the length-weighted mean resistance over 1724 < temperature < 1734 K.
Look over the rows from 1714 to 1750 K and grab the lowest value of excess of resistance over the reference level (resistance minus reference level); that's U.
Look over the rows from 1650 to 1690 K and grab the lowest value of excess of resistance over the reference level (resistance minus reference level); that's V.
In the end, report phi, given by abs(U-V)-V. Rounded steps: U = -50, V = -4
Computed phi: 50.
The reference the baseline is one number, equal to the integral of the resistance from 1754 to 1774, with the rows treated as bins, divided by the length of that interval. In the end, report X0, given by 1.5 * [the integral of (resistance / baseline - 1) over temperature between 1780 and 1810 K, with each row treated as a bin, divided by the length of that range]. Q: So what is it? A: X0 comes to 0.036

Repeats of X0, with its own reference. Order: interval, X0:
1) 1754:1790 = 0.015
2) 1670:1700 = -0.051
